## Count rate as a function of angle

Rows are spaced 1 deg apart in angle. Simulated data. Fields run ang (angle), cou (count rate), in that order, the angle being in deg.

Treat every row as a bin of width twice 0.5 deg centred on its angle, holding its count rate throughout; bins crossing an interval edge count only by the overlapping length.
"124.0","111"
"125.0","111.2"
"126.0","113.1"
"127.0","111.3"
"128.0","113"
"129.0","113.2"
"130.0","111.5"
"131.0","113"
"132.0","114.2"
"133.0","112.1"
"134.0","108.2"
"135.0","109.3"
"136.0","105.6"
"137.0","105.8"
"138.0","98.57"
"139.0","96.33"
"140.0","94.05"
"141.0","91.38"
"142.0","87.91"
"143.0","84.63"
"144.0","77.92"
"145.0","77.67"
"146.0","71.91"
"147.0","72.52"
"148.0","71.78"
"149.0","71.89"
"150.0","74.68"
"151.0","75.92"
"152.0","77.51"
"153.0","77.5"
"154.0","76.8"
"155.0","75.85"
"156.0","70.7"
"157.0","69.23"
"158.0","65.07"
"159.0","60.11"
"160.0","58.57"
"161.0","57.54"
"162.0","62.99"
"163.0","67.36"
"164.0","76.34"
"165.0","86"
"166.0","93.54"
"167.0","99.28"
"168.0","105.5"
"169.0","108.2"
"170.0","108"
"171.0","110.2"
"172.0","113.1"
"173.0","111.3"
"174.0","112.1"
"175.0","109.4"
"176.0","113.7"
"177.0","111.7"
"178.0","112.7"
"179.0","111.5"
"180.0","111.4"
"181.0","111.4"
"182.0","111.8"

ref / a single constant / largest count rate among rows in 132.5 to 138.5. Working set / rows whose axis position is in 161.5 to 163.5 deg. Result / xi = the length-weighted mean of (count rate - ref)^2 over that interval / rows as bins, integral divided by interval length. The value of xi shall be 2207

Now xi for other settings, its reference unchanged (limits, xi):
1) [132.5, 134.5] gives 8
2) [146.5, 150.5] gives 1552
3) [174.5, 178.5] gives 3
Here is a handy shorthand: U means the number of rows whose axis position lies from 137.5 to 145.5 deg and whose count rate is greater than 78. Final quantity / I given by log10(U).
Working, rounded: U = 6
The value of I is 0.78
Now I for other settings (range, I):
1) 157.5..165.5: 0.00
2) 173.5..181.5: 0.90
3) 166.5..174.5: 0.90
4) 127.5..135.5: 0.90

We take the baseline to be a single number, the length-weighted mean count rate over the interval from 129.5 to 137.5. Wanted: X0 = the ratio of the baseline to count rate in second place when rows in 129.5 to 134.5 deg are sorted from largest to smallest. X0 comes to 0.99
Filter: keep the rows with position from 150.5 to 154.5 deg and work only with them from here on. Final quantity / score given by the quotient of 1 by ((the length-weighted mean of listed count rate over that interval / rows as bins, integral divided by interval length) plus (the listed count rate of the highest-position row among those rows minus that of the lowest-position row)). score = 0.0129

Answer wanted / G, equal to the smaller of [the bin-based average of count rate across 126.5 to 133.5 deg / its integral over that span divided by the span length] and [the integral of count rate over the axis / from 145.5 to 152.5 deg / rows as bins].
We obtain 113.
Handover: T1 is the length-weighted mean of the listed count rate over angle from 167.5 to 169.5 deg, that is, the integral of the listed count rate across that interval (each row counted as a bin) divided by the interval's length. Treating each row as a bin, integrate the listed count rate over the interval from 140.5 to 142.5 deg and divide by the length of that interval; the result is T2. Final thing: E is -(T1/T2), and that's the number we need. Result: -1.2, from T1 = 107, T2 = 90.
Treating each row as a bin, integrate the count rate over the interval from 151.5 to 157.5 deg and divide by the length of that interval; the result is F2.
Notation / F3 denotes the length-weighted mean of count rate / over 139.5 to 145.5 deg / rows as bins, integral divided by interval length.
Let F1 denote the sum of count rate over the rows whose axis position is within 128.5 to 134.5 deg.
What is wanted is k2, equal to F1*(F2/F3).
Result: 586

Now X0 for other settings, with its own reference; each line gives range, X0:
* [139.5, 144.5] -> 1.30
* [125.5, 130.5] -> 0.99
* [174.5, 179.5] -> 0.99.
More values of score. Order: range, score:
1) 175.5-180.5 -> 0.0091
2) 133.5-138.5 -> 0.0104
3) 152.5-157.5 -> 0.0152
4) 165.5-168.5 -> 0.0090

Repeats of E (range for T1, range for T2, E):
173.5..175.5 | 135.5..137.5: -1.0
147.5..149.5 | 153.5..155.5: -0.9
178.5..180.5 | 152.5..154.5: -1.4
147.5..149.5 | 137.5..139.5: -0.7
